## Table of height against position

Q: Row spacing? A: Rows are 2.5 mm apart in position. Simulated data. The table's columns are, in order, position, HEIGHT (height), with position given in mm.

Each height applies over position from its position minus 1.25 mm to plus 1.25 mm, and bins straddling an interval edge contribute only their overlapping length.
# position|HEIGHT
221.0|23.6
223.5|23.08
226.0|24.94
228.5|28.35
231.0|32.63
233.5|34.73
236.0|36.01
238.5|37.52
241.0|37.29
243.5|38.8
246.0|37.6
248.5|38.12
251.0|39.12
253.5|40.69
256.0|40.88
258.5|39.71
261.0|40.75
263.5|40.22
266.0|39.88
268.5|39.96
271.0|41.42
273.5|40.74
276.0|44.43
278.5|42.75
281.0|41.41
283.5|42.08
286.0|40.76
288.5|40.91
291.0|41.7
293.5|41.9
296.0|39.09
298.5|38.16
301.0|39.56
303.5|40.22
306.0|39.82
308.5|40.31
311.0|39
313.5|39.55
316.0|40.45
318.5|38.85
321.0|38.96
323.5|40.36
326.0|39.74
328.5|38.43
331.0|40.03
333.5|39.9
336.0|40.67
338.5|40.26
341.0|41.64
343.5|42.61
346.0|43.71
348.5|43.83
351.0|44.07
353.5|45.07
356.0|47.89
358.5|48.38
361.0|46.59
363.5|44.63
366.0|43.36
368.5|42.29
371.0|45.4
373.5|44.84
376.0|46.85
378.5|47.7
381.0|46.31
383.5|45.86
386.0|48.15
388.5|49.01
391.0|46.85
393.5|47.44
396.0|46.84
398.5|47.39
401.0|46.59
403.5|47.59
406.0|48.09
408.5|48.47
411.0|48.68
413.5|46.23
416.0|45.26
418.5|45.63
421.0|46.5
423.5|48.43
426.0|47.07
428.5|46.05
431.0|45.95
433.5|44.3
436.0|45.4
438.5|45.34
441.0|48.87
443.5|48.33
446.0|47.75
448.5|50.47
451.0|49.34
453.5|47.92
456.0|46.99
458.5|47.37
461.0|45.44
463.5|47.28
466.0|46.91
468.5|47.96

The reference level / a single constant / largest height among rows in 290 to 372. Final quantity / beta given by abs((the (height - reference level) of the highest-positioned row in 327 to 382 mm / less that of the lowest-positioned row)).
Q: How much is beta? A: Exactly 8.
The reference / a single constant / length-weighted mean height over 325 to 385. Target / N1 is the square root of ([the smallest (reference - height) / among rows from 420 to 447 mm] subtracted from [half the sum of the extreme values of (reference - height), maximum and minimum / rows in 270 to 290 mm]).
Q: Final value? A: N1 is 2.5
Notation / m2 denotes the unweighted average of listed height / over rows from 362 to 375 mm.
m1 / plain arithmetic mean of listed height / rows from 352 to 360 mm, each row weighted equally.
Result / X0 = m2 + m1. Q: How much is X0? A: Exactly 91.2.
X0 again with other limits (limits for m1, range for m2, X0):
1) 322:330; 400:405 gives 86.6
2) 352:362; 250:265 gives 87.2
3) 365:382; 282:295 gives 86.7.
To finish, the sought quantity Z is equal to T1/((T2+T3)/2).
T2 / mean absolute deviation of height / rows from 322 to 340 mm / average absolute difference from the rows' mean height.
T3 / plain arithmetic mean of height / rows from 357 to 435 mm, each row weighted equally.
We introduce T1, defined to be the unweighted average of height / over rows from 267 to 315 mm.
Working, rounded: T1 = 40.7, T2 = 0.5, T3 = 46.5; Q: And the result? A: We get 1.73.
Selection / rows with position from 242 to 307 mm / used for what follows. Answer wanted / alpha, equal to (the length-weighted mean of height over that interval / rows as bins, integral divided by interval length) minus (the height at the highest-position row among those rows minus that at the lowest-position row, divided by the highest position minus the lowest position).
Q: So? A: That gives 40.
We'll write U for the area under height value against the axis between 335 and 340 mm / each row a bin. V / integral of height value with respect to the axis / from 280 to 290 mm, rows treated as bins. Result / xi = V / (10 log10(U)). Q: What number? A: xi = 18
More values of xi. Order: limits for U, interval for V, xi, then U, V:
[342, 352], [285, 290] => 8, 435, 204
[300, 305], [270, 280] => 18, 200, 423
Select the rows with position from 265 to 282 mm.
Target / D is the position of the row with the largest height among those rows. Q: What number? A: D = 276.0 mm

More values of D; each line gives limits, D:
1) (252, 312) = 276.0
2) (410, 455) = 448.5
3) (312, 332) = 316.0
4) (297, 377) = 358.5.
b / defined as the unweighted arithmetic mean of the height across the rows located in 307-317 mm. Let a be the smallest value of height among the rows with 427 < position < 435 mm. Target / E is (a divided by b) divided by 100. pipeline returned 0.0111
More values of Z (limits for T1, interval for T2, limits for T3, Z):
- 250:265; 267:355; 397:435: 1.67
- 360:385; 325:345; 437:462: 1.86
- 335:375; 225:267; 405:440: 1.77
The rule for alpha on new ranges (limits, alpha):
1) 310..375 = 42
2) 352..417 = 47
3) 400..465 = 47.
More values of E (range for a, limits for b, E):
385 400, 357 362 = 0.0099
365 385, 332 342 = 0.0104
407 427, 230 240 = 0.0128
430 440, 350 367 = 0.0097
